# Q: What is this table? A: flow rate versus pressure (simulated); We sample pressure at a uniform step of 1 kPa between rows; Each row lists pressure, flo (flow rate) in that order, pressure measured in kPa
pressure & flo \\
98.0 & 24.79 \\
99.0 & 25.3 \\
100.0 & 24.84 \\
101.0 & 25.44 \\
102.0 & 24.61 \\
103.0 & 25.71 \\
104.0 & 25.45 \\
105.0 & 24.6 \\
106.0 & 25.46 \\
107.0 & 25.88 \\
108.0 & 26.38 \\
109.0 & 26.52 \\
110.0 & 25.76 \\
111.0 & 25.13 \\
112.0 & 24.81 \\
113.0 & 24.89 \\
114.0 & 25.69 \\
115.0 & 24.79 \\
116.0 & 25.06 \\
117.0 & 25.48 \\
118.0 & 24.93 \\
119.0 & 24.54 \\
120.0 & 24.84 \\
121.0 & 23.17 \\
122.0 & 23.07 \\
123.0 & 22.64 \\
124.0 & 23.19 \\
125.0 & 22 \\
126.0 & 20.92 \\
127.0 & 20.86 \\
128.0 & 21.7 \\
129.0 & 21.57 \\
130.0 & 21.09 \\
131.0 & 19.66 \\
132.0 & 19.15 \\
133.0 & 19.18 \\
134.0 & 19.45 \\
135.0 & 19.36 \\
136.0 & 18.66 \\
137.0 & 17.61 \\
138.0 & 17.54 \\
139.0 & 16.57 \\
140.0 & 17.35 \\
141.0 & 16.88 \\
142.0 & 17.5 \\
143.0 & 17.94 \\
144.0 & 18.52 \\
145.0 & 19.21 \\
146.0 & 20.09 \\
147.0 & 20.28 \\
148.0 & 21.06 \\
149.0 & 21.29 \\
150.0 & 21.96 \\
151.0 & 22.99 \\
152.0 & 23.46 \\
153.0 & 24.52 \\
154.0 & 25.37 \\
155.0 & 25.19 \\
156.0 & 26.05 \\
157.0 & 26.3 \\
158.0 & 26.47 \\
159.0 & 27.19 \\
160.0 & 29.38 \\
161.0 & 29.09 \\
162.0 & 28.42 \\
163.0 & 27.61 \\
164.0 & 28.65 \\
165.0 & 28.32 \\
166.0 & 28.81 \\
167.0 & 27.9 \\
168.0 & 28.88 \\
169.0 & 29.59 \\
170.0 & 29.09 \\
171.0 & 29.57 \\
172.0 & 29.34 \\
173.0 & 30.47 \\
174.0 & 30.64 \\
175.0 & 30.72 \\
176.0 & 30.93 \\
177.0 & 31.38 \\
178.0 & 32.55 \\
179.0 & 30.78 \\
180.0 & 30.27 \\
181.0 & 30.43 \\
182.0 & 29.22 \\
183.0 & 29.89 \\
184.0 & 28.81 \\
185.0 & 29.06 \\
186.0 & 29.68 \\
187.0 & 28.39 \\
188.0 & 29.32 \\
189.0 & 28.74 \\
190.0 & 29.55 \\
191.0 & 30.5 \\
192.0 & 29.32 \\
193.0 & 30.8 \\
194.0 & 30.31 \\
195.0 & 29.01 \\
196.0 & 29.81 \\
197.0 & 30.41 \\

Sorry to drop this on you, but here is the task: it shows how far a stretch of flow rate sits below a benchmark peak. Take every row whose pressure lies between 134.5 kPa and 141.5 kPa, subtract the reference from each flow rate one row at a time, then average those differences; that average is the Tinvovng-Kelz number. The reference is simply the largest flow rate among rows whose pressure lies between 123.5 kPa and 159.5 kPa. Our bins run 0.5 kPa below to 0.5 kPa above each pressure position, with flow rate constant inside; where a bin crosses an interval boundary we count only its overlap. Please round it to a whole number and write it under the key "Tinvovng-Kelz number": -9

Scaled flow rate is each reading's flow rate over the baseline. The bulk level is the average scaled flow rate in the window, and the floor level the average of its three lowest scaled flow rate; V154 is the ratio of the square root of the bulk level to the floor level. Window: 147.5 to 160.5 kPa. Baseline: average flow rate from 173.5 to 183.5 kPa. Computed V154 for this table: 1.28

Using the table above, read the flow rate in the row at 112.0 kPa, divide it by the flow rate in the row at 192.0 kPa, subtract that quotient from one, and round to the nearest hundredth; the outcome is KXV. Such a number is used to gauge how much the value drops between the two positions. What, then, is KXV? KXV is 0.15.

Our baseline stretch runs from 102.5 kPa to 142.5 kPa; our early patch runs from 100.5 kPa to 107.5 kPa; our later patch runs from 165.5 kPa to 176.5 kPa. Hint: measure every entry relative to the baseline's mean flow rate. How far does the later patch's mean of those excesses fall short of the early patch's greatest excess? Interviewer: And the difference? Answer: -3.8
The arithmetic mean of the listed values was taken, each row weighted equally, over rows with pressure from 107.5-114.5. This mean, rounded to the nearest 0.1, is 25.6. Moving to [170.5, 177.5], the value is 30.4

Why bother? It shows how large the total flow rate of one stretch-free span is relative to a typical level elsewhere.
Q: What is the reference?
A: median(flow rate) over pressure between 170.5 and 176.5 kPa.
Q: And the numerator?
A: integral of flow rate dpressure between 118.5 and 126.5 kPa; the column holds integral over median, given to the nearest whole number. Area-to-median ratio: 6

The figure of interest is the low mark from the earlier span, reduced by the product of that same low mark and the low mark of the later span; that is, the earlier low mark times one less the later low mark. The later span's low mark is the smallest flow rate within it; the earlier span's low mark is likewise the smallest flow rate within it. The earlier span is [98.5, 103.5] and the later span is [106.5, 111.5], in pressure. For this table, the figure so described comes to -594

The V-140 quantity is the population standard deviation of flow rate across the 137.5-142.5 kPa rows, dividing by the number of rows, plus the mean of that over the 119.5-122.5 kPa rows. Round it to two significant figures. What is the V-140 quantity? 24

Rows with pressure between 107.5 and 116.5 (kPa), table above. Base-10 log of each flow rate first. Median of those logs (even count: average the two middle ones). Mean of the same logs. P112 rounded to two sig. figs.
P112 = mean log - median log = 0.0053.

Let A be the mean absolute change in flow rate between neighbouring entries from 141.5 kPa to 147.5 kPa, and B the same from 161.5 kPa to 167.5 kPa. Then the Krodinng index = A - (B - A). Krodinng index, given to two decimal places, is 0.40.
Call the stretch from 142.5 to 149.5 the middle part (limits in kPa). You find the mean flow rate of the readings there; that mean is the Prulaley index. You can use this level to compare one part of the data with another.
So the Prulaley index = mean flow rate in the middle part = 20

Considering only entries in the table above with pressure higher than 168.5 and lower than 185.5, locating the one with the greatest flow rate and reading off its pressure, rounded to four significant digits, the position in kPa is 178.0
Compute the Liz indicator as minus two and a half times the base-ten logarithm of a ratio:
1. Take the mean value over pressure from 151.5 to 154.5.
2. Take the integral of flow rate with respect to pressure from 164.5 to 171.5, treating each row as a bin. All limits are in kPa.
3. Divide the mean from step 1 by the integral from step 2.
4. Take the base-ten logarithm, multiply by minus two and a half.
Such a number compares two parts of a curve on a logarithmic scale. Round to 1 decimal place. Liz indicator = 2.3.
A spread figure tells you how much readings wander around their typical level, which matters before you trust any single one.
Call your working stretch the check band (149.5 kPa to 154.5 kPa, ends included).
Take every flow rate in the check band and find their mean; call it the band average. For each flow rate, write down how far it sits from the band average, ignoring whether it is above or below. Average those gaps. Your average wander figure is 1.0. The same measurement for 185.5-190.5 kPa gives 0.5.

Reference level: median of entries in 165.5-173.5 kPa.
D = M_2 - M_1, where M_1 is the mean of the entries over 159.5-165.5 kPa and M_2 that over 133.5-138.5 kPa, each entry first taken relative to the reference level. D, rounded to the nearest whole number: -10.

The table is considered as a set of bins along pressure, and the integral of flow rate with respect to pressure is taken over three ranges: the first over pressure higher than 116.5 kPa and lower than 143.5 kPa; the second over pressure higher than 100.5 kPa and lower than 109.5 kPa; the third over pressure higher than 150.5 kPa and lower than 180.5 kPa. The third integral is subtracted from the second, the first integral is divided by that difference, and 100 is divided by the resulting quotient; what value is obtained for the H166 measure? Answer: -111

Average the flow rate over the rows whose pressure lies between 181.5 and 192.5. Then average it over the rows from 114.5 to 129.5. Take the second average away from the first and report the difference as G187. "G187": 6.1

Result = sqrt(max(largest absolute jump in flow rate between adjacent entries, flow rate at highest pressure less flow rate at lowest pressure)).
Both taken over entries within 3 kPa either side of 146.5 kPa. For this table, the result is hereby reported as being 1.66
